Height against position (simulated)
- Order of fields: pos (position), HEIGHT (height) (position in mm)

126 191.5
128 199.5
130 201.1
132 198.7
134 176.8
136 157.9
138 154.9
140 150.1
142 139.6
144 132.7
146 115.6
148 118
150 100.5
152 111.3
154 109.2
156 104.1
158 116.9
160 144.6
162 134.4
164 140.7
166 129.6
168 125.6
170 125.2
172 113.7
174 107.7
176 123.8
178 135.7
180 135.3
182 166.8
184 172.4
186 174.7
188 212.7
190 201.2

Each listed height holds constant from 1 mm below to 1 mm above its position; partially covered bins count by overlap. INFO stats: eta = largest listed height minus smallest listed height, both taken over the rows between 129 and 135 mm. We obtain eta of 24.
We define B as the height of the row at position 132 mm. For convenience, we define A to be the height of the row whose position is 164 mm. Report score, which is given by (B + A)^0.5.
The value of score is 18.4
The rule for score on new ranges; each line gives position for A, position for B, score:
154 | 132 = 17.5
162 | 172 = 15.8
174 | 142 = 15.7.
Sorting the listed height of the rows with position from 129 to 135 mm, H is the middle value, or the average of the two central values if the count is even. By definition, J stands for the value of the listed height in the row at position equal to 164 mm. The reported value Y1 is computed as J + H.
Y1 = 339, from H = 199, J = 140.7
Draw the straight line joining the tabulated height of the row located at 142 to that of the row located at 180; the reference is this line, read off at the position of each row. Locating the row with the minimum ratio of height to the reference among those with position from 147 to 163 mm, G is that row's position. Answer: 150 mm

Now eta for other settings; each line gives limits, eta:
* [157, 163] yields 28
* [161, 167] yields 11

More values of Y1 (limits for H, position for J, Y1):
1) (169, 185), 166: 260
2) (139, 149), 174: 240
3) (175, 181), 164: 276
